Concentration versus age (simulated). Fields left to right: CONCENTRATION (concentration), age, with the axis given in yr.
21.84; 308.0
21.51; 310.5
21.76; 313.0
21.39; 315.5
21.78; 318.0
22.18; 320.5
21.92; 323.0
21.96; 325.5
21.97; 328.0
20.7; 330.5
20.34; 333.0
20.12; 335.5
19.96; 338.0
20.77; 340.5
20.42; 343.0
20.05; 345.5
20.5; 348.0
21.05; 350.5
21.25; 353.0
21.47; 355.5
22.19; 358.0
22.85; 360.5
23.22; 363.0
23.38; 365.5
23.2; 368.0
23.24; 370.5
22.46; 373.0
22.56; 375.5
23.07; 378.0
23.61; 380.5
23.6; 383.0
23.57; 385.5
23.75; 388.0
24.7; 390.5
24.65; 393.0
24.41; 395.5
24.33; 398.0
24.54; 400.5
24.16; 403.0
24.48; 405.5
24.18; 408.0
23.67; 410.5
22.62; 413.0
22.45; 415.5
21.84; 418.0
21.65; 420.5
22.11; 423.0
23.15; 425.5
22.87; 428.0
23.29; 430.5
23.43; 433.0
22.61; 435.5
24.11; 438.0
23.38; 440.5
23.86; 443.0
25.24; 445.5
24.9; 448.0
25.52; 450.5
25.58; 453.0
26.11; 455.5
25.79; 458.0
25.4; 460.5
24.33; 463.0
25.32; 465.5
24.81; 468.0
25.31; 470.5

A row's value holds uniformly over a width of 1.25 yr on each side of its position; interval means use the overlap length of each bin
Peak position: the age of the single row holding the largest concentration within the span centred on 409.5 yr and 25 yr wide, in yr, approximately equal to 400.5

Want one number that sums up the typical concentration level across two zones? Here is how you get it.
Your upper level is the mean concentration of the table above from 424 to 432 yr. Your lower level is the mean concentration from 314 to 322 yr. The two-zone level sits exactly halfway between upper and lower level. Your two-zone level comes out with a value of 22.4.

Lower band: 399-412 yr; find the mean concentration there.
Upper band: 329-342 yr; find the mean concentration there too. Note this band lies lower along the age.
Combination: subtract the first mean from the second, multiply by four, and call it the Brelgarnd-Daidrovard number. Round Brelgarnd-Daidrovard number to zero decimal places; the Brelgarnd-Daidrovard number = -15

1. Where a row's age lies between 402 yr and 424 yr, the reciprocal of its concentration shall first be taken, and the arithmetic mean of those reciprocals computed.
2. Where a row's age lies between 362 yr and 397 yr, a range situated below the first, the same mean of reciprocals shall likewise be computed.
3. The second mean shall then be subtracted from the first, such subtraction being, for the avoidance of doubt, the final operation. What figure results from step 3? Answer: 0.0010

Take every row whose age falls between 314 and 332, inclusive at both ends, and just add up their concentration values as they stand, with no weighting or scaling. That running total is 152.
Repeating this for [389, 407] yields 171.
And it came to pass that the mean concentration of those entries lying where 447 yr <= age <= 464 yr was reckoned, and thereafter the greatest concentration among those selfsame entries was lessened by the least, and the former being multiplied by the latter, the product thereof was 45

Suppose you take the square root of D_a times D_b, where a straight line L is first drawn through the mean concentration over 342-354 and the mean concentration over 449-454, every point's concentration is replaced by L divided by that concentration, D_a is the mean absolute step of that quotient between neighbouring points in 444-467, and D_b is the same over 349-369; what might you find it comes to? 0.016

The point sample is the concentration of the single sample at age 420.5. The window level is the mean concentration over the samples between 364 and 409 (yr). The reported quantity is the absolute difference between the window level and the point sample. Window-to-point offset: 2.12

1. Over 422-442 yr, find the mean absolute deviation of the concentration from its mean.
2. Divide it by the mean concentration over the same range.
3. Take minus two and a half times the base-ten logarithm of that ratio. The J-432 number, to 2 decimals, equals 4.30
